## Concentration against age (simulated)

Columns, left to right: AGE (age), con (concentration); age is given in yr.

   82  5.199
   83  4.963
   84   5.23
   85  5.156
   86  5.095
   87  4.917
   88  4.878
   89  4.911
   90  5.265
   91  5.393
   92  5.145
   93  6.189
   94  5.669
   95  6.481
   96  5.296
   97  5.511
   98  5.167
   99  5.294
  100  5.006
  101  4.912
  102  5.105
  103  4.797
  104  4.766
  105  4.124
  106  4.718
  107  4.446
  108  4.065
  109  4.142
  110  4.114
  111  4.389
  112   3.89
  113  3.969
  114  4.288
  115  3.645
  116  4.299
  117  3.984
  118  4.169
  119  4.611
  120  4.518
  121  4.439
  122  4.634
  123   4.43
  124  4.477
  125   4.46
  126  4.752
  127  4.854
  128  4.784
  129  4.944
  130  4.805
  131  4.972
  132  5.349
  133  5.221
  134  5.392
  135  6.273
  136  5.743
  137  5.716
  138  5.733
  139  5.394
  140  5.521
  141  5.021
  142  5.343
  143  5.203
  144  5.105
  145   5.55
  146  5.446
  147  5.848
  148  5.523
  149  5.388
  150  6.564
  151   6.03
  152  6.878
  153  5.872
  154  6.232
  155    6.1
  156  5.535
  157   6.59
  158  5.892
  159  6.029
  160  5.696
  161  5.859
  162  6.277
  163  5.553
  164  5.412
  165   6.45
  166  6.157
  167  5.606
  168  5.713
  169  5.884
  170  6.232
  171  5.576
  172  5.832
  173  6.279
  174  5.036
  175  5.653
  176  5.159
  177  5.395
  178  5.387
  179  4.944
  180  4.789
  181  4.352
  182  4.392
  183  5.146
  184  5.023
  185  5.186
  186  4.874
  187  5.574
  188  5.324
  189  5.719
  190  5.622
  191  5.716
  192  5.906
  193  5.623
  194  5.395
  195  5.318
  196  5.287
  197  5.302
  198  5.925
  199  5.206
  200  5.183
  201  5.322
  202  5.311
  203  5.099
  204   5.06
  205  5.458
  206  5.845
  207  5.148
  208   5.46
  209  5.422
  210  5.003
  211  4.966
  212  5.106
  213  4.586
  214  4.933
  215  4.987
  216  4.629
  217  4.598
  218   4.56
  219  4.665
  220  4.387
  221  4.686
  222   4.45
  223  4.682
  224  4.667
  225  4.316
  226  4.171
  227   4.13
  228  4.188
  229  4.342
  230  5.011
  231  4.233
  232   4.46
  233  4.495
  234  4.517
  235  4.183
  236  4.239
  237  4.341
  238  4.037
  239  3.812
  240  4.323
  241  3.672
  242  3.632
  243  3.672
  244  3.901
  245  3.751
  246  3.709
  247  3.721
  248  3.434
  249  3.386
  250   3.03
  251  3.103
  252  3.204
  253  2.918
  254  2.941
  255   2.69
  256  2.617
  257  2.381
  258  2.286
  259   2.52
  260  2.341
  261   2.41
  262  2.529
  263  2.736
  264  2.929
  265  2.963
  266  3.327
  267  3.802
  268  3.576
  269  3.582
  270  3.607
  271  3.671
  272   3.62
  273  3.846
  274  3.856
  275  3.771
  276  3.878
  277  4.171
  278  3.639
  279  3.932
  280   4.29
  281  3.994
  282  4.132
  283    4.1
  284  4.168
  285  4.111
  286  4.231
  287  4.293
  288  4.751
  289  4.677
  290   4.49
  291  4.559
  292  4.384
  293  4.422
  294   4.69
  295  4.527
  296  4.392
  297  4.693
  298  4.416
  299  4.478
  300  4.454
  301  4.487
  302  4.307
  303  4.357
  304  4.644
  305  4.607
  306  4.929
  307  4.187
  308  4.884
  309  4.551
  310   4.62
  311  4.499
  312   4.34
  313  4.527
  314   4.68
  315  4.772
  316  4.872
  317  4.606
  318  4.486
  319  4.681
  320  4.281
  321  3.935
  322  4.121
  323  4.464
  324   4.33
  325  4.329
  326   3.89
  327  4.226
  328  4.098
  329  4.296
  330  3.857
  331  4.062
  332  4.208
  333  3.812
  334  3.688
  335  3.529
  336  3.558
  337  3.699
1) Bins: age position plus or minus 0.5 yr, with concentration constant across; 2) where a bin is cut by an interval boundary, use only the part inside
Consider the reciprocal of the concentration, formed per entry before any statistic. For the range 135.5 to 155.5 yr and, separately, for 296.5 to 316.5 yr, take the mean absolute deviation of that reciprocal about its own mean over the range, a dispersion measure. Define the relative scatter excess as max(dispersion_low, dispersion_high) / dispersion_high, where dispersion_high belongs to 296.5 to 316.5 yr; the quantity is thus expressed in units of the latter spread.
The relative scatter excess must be 1.42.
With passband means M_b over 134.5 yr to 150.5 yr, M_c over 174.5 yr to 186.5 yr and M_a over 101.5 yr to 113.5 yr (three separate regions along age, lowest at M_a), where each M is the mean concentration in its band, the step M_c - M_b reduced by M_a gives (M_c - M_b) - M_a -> -4.9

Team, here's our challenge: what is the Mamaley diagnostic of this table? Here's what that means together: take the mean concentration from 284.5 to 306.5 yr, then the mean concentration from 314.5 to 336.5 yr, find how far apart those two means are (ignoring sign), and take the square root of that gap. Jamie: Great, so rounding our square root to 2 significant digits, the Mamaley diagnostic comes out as 0.56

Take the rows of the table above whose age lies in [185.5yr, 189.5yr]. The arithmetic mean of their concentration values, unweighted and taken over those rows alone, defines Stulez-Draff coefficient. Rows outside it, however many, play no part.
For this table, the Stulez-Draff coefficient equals 5.4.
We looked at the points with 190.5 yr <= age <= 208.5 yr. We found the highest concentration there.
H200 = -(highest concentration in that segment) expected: -5.9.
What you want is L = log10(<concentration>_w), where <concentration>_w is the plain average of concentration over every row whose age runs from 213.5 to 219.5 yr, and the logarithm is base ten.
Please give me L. 0.67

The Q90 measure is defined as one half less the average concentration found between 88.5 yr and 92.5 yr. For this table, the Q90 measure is -4.7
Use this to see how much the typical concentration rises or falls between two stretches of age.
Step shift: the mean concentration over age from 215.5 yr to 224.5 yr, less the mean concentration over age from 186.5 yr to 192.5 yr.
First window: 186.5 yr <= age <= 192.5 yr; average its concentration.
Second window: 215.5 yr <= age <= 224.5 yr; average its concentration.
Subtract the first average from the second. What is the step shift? -1.1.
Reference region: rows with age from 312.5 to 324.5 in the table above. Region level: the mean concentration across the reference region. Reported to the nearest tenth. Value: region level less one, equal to 3.5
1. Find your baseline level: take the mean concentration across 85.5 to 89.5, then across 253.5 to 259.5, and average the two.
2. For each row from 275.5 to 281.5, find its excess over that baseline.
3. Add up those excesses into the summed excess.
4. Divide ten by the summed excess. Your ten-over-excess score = 7.5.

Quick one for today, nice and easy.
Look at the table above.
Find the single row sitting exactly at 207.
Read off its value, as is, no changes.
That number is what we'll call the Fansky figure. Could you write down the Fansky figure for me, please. 5.148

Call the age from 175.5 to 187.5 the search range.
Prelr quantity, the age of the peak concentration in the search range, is 187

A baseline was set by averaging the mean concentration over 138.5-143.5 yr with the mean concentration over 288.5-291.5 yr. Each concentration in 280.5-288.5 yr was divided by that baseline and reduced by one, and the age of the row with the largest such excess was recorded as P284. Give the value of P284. 288 yr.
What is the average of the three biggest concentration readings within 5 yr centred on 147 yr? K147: 5.6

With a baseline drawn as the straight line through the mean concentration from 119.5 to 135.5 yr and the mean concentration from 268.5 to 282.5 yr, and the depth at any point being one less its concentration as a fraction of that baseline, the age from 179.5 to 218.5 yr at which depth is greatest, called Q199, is 181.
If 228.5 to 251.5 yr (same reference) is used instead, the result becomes 250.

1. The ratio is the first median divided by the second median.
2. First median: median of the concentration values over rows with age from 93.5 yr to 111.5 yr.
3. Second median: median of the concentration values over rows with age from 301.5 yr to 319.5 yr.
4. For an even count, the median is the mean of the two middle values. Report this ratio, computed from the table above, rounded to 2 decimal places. 1.05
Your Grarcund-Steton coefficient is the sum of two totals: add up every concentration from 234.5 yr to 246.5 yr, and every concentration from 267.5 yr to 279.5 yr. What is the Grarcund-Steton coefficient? 92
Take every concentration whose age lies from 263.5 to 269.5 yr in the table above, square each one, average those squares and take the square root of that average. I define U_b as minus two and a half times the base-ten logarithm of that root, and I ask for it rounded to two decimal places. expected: -1.32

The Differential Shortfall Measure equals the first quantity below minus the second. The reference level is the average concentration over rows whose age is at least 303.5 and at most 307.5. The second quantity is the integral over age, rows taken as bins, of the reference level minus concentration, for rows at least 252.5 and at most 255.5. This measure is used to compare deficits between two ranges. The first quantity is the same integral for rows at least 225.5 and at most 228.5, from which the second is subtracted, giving -3.9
